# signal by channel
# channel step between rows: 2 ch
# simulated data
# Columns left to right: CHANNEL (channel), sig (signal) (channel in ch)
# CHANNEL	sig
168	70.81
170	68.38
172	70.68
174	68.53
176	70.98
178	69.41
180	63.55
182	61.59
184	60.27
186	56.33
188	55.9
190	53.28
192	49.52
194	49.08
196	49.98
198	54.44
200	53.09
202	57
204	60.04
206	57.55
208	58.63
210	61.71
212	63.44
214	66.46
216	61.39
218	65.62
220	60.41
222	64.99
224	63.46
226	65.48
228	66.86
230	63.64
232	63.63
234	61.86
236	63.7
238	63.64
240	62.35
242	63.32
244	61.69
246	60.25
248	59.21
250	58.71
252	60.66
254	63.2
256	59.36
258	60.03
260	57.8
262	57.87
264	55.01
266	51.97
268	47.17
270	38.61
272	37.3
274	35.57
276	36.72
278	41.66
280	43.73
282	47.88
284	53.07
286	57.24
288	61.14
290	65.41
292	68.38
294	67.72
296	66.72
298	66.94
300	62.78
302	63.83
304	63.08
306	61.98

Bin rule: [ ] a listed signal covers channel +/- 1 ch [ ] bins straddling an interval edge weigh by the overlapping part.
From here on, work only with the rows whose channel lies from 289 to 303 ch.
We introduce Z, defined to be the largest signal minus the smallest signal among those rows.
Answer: 5.6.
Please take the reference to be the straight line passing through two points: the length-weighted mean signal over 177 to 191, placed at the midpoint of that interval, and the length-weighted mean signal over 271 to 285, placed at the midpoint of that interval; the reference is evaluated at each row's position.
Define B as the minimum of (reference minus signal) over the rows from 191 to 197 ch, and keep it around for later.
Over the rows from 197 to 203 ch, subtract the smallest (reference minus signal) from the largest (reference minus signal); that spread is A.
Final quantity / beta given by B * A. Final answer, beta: 33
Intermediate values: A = 4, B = 8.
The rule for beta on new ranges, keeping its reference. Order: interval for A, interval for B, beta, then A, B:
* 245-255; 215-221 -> -63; 5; -12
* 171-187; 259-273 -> -160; 13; -13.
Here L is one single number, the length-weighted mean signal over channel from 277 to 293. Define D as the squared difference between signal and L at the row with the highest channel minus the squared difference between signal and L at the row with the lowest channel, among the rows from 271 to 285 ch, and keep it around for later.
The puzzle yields -304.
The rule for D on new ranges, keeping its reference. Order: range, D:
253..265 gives -70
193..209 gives -18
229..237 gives 1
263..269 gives 58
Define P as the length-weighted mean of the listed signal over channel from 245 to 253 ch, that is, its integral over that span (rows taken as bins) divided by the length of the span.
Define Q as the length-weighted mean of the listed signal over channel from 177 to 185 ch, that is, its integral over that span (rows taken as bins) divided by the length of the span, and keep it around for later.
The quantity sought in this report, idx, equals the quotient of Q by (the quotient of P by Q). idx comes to 68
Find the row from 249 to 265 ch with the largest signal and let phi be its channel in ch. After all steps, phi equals 254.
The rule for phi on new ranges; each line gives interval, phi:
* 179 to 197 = 180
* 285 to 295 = 292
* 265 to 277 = 266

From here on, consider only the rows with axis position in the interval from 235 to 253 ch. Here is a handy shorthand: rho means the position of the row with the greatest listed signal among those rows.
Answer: 236 ch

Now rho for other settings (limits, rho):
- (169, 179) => 176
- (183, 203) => 184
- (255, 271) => 258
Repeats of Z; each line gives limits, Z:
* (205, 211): 4.2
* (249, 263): 5.4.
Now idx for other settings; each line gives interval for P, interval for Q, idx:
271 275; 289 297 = 123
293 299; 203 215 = 56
